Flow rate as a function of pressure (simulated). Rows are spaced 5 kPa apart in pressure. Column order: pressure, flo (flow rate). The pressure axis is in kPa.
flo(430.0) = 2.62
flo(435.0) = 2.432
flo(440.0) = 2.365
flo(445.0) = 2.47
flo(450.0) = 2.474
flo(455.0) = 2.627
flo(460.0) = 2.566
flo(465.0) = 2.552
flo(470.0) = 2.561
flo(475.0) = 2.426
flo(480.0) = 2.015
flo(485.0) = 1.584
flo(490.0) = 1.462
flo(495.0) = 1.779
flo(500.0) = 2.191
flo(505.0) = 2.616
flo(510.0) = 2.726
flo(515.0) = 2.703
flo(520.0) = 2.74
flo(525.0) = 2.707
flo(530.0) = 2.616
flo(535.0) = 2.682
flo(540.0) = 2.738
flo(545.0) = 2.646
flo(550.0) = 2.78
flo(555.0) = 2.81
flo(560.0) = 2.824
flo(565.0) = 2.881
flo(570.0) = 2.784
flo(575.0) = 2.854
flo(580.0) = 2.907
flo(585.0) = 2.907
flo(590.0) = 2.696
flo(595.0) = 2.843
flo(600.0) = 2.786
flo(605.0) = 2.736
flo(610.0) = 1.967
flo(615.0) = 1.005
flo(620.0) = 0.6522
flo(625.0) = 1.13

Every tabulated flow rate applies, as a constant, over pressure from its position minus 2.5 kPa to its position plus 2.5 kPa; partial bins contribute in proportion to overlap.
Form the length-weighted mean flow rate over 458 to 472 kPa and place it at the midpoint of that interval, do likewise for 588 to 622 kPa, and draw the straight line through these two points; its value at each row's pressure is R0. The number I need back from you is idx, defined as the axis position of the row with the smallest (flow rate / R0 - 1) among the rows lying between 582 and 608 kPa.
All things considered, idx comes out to 590.0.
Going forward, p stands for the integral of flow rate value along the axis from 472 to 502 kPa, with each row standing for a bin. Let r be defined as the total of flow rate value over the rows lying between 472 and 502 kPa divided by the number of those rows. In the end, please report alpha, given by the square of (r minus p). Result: 3087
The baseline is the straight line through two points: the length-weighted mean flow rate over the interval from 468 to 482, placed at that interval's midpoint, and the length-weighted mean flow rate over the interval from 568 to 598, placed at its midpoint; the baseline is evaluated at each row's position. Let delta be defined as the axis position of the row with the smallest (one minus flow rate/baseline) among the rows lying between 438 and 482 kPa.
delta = 455.0 kPa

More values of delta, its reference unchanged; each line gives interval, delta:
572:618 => 580.0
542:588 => 565.0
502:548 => 510.0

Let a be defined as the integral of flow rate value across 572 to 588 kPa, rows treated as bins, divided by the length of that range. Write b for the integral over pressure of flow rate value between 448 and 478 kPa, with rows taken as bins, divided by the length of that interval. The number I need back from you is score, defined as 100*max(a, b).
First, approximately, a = 2.88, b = 2.5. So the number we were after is 288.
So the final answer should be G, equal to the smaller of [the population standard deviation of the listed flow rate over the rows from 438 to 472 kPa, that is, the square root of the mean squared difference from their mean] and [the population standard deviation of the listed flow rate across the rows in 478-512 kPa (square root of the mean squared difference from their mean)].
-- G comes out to 0.080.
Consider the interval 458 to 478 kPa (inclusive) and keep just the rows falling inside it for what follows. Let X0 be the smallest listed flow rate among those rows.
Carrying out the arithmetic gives 2.426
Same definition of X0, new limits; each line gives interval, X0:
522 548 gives 2.616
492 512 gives 1.779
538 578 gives 2.646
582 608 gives 2.696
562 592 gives 2.696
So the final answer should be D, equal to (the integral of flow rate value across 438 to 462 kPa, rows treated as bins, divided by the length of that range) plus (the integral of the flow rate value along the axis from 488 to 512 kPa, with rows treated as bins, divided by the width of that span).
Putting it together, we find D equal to 4.66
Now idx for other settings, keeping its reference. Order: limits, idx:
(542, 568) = 545.0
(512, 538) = 530.0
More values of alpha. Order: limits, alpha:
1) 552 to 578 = 5010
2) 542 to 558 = 1699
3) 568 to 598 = 6744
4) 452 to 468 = 1495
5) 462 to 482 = 2085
